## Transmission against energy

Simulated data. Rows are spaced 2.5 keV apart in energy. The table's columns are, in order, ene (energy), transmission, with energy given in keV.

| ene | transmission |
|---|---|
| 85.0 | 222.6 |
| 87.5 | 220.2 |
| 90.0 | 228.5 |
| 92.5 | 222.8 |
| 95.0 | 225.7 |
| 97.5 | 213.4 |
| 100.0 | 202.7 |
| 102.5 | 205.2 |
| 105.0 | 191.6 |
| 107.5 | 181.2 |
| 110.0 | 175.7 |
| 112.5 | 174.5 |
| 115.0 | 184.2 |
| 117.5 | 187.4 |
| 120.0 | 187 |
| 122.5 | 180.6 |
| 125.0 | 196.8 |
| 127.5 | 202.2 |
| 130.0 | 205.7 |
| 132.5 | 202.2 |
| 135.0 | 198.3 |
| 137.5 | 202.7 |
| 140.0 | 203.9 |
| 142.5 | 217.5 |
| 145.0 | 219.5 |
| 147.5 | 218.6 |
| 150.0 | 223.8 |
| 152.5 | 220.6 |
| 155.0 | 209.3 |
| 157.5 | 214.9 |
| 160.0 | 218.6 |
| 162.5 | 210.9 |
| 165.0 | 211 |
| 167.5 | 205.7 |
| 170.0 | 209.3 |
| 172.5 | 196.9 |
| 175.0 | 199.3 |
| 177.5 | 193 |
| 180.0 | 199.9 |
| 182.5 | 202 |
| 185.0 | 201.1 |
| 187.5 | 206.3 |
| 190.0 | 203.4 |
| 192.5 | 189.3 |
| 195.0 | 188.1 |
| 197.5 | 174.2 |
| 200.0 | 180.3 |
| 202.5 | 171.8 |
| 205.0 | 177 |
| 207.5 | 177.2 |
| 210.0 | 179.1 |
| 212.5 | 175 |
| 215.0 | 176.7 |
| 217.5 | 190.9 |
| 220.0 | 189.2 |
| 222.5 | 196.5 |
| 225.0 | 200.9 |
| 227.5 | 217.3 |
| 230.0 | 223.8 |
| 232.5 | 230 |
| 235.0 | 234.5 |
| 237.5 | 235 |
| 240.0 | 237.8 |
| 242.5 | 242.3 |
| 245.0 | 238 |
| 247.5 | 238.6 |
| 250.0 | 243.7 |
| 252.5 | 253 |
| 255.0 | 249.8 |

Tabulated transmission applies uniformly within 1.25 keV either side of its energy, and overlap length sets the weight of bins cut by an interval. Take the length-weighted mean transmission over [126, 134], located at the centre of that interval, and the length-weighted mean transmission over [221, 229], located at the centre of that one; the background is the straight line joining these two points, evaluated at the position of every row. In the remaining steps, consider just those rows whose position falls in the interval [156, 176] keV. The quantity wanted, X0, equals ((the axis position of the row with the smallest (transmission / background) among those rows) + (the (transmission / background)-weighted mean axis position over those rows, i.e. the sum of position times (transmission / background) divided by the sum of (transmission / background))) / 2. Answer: 169.3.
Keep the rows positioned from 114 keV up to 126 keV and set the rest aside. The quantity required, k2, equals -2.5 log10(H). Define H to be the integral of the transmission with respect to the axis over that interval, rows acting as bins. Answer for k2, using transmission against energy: -8.38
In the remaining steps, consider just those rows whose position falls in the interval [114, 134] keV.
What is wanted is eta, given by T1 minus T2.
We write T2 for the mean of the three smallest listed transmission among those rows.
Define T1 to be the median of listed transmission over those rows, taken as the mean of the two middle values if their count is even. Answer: 8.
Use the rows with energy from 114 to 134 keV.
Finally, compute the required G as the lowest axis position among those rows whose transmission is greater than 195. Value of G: 125.0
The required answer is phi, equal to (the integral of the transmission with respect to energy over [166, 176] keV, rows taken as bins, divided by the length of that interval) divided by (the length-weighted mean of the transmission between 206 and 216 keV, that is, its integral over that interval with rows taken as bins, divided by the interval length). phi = 1.15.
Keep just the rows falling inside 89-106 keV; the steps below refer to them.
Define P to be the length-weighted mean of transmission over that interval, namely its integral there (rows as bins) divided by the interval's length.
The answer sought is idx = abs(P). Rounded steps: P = 213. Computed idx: 213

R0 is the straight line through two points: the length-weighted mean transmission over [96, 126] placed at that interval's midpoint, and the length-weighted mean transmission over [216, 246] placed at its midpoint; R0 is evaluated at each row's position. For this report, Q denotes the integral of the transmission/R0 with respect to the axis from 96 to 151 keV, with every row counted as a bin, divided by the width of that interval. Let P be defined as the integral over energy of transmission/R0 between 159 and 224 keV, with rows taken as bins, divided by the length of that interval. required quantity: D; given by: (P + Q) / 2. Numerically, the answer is 0.98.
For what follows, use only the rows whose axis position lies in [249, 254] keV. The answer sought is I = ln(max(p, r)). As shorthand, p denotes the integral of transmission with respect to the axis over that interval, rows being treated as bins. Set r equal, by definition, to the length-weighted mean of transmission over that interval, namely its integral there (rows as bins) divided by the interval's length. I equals 7.13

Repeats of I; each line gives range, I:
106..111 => 6.80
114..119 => 6.83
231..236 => 7.05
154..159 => 6.97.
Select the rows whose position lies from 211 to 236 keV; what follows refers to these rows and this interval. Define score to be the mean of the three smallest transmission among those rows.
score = 180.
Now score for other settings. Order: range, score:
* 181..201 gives 181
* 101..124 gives 177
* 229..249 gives 229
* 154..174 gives 204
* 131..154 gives 201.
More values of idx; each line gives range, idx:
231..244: 236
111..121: 183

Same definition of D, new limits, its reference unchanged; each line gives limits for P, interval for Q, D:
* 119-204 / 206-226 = 0.93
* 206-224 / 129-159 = 0.96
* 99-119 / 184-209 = 0.94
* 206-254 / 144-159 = 1.03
